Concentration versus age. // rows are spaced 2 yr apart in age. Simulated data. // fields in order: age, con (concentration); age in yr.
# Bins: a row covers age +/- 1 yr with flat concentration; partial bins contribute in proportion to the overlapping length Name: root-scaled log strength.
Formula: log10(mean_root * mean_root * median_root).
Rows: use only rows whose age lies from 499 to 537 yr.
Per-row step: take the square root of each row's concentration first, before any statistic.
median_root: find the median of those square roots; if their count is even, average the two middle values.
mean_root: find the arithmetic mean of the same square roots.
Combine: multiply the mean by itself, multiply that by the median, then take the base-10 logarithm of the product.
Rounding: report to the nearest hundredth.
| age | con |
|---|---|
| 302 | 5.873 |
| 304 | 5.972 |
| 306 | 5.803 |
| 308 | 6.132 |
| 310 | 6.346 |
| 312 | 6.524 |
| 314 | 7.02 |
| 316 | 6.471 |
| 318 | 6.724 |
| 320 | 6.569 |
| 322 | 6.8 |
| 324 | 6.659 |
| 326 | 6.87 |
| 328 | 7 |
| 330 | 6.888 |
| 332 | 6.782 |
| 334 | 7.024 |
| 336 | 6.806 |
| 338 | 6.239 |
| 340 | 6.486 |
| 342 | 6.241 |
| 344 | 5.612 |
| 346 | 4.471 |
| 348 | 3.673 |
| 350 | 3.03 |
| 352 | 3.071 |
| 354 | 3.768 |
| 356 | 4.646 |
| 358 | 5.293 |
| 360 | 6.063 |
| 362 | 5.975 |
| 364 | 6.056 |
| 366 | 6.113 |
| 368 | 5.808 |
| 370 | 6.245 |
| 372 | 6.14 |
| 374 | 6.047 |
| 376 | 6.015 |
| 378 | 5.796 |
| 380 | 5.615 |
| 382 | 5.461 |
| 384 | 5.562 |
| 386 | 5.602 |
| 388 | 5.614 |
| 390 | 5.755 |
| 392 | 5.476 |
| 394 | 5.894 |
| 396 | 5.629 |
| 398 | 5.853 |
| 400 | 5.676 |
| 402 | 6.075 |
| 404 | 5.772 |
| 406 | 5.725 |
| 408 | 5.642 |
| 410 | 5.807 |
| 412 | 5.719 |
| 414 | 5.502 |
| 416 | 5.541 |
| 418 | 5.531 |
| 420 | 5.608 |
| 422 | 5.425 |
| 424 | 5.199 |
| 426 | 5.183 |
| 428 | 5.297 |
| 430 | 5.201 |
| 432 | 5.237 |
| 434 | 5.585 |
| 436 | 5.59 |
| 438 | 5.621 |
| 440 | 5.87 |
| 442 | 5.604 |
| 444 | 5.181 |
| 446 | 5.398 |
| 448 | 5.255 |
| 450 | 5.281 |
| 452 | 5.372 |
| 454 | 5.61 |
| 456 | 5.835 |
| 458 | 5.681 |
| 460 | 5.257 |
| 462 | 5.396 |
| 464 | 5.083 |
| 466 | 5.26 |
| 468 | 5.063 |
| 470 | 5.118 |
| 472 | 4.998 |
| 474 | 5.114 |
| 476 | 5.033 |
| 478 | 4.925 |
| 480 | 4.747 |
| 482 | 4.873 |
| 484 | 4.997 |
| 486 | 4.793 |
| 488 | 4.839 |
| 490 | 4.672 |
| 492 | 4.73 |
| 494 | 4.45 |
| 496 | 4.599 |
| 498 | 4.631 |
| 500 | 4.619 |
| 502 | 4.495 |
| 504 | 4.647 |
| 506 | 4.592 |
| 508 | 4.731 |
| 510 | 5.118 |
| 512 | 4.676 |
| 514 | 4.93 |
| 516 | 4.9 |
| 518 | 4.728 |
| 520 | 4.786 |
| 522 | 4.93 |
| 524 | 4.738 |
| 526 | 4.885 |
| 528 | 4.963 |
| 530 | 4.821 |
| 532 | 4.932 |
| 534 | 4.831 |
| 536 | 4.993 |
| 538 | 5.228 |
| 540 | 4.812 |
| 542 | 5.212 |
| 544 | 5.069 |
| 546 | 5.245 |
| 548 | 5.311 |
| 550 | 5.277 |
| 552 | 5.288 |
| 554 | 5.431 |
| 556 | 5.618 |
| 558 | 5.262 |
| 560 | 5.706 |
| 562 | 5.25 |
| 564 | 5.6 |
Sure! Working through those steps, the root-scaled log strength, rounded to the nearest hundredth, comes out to 1.02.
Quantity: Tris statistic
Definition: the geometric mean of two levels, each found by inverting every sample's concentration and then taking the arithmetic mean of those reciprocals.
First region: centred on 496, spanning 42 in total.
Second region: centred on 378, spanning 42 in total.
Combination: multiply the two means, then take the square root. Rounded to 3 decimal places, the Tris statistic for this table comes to 0.190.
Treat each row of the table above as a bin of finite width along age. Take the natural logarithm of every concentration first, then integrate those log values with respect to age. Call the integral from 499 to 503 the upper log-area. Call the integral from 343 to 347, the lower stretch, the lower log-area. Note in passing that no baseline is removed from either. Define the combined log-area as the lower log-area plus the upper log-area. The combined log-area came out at 12.5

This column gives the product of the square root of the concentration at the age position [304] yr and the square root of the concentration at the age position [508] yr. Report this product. 5.3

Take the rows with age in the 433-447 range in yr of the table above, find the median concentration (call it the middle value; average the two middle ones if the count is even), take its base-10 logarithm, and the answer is 0.75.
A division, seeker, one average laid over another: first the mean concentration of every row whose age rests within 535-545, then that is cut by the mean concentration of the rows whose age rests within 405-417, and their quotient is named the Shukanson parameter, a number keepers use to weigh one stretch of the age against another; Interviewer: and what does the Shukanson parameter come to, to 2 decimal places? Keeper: 0.90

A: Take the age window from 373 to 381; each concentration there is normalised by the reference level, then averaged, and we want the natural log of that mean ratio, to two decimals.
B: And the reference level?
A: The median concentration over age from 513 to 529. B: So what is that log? 0.18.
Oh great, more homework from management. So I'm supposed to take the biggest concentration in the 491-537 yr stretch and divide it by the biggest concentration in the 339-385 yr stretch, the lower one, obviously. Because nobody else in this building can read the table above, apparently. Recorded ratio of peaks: 0.79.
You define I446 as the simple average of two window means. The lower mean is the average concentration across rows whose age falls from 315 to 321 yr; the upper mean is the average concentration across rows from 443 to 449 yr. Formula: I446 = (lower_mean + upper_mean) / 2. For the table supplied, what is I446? 5.93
